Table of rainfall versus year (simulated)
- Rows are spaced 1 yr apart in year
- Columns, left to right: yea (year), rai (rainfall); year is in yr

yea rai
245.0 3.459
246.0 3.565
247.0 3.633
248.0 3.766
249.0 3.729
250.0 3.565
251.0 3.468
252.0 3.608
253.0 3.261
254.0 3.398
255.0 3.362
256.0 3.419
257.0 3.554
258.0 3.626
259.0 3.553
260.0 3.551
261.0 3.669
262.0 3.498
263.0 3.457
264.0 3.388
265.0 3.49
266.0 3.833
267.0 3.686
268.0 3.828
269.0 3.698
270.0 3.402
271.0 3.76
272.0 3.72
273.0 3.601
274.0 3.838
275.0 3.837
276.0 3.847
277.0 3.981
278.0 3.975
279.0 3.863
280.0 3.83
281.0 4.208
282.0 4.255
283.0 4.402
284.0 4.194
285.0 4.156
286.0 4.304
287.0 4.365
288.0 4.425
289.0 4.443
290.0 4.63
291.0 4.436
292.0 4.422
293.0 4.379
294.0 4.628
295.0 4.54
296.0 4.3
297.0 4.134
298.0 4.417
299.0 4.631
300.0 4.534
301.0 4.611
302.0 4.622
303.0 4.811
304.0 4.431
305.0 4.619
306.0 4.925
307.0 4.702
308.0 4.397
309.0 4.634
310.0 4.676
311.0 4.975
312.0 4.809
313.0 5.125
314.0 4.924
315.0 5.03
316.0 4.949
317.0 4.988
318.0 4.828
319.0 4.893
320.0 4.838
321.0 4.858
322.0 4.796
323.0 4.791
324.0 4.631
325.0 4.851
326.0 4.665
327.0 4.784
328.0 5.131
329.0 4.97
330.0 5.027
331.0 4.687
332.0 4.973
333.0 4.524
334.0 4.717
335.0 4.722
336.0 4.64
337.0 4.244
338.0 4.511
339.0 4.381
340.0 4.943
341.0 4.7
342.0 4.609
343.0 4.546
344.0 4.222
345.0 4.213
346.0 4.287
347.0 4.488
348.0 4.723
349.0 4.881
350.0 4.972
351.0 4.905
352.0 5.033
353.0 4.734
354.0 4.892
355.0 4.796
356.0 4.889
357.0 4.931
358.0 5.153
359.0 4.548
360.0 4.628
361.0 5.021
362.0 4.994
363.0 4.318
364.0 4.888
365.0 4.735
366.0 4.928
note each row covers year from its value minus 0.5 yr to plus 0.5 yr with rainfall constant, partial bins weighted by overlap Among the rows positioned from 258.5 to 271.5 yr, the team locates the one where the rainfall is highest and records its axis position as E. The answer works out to 266.0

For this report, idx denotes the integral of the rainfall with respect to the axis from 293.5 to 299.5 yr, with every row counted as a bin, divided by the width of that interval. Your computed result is 4.44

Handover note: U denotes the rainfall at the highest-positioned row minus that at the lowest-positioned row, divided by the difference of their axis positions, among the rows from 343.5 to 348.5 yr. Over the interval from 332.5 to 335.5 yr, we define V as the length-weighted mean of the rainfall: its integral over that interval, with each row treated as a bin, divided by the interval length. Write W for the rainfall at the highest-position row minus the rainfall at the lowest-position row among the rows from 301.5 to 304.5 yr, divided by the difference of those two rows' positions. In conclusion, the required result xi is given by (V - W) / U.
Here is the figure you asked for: 38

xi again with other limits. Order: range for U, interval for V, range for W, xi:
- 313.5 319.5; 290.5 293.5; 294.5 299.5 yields -708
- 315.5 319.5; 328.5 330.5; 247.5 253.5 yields -273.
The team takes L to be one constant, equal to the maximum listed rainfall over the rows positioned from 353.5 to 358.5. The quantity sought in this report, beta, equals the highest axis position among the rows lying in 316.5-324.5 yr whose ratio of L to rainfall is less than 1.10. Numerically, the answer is 323.0 yr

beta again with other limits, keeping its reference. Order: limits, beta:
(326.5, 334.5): 334.0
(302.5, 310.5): 307.0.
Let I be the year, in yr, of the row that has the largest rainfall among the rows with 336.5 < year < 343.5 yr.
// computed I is 340.0 yr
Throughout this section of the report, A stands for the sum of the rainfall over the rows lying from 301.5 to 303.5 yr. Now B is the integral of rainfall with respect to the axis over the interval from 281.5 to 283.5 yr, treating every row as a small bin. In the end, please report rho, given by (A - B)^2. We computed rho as 0.6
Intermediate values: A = 9.4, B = 8.7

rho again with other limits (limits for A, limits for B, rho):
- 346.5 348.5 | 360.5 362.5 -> 0.6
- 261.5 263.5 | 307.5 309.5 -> 4.3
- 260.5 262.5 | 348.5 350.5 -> 7.2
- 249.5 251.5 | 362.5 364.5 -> 4.7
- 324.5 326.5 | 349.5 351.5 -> 0.1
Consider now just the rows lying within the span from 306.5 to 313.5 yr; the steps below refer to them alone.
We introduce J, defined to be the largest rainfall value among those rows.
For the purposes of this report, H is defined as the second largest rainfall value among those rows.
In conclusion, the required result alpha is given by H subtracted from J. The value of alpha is 0.150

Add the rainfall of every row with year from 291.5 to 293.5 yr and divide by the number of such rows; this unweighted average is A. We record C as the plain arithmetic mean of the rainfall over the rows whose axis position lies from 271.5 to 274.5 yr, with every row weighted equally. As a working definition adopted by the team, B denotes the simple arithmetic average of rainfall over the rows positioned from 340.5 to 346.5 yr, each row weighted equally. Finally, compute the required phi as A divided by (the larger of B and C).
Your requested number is 0.99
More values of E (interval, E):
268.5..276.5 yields 276.0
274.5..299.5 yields 299.0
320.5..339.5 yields 328.0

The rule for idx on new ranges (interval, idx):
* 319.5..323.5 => 4.82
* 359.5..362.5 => 4.88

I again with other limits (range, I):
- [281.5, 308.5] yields 306.0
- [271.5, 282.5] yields 282.0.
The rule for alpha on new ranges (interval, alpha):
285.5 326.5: 0.095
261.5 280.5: 0.006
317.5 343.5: 0.104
